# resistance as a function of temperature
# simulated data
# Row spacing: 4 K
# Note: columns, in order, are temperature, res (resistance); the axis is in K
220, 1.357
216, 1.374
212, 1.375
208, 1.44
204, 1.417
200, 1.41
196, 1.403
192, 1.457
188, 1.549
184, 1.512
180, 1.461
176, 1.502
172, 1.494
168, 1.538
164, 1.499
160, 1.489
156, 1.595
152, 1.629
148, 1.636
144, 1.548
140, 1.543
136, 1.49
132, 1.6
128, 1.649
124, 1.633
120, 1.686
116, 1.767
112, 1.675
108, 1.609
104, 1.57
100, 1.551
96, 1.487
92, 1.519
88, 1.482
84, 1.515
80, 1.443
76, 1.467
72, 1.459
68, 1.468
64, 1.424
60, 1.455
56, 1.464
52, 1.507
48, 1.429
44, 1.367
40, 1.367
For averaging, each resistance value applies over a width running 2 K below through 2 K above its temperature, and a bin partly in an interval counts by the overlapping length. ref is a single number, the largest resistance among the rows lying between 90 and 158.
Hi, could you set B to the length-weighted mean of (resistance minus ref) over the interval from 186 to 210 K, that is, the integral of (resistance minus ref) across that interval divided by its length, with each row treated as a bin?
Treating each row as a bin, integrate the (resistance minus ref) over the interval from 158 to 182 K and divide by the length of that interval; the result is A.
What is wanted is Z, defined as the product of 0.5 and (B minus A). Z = -0.026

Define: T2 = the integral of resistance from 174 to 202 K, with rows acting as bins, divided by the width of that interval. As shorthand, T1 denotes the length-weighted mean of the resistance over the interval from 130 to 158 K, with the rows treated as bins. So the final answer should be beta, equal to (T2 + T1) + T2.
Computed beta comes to 4.52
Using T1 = 1.58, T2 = 1.47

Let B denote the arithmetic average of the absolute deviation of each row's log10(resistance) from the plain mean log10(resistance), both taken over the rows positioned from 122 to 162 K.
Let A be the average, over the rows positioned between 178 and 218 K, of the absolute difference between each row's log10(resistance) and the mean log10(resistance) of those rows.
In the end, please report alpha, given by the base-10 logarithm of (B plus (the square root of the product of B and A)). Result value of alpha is -1.56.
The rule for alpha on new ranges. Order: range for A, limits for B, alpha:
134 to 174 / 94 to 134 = -1.52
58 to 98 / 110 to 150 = -1.56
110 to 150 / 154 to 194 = -1.68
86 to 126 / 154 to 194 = -1.65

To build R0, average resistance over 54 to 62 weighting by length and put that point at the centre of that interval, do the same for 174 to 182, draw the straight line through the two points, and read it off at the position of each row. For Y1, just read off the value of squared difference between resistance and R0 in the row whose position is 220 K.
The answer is 0.017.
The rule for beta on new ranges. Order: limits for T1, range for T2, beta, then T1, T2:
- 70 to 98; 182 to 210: 4.39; 1.48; 1.46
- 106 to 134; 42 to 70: 4.55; 1.66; 1.44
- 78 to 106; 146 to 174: 4.62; 1.51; 1.55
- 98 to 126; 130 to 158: 4.80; 1.64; 1.58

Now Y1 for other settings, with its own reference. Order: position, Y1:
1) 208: 0.002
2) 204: 0.005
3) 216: 0.013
